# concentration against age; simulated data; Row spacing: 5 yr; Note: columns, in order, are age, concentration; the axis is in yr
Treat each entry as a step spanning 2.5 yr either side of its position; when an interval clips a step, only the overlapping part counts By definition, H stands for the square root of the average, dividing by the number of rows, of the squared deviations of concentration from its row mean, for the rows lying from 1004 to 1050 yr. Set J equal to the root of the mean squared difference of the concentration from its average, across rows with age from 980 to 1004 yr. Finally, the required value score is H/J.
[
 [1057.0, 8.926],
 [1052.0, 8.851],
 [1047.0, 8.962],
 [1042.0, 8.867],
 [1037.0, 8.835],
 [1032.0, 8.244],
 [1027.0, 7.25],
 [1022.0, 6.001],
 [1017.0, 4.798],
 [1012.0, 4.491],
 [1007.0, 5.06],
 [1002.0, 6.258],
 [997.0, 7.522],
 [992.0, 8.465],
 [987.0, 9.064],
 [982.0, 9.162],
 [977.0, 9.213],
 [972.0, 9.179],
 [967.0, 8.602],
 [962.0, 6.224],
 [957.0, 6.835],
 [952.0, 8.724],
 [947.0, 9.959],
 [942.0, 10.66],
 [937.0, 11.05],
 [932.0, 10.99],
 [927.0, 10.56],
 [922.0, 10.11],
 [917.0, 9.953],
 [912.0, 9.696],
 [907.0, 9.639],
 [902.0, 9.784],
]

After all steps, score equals 1.6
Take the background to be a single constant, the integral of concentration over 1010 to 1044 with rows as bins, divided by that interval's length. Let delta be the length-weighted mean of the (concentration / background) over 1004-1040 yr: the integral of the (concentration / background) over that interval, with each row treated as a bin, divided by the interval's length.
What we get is 0.93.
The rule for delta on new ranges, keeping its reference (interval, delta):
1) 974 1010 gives 1.12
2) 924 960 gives 1.41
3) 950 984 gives 1.19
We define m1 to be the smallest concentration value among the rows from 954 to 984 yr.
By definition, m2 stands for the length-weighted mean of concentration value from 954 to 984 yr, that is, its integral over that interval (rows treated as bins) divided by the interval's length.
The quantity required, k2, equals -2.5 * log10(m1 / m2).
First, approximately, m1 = 6.224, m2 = 8.2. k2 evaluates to 0.30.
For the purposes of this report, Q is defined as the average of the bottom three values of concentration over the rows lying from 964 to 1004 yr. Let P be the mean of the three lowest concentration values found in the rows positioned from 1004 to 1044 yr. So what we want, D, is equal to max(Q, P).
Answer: 7.4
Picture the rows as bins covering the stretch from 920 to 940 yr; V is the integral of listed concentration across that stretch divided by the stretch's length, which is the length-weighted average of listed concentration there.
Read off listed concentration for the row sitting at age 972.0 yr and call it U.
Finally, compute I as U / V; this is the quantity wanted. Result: 0.86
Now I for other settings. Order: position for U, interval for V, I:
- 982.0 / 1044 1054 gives 1.03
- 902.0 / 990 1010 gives 1.45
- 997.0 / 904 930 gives 0.75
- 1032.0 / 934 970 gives 0.93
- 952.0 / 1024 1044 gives 1.06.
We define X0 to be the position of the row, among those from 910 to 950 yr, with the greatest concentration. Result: 937.0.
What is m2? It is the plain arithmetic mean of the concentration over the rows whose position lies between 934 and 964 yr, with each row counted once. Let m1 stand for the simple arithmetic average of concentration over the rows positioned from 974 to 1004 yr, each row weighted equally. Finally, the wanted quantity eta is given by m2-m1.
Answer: 0.6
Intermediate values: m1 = 8.3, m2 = 8.9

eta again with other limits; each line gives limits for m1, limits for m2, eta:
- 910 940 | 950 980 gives -2.3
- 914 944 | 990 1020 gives -4.5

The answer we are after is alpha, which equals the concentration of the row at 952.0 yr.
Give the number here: 8.724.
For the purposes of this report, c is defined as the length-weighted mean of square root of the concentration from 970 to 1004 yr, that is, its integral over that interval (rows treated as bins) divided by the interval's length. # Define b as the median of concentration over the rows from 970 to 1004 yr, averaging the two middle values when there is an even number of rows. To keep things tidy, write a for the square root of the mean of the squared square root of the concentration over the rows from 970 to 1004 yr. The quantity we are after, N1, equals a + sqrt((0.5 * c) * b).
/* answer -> 6.5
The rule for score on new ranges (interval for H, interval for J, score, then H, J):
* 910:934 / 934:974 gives 0.3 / 0.5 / 1.60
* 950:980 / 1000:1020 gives 1.7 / 1.2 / 0.67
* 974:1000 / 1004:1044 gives 0.4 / 0.6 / 1.72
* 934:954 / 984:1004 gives 0.8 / 0.9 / 1.06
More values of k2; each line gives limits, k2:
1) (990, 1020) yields 0.32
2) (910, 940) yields 0.08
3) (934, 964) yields 0.40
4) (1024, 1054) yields 0.17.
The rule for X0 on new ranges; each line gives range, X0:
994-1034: 1032.0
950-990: 977.0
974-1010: 977.0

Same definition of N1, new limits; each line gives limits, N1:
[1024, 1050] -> 6.5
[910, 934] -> 7.2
